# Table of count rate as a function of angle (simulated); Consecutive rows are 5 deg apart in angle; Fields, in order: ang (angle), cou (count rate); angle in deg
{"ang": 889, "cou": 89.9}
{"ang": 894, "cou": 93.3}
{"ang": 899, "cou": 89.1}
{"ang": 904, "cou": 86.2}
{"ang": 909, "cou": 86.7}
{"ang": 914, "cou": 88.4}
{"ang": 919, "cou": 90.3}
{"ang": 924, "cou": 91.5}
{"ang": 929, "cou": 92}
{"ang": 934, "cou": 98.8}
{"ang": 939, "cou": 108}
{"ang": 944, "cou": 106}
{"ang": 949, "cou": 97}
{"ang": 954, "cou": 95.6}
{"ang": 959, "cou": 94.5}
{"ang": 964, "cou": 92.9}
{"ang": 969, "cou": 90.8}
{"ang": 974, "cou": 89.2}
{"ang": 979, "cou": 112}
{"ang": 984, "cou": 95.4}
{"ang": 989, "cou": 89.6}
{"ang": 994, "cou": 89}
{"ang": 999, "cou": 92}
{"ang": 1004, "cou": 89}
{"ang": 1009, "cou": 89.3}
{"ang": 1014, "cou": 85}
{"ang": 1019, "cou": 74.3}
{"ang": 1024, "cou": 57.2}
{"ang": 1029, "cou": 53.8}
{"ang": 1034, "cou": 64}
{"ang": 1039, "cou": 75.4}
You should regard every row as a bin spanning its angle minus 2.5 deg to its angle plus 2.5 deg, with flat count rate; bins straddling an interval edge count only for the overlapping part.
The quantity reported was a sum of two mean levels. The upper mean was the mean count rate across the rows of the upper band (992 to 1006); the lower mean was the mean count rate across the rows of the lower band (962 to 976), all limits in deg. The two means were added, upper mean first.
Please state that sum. 181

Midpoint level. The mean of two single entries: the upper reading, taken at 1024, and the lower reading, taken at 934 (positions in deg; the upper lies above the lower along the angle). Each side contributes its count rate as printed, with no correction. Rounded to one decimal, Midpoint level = 78.0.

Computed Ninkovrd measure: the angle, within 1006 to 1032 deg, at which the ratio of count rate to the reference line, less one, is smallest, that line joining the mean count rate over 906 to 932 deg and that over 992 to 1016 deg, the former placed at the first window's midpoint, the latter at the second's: 1029 deg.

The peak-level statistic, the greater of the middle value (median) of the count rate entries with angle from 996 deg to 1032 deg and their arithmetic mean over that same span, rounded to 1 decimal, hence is 85.0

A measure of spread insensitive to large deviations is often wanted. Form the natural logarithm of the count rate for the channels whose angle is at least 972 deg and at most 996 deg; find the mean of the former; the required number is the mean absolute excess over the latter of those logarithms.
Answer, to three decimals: 0.070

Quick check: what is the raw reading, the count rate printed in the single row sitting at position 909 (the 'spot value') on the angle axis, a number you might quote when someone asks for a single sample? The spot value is 86.7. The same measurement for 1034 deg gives 64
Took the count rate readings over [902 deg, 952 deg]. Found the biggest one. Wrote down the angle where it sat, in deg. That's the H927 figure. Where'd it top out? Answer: 939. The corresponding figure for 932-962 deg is 939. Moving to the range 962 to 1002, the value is 979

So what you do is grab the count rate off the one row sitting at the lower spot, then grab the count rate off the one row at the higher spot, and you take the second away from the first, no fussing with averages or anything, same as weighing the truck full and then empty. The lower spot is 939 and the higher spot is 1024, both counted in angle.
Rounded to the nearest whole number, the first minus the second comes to 51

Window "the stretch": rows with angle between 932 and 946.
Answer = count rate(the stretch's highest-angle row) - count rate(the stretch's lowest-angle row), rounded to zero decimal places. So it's 7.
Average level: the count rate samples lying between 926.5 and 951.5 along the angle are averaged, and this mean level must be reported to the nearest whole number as 100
